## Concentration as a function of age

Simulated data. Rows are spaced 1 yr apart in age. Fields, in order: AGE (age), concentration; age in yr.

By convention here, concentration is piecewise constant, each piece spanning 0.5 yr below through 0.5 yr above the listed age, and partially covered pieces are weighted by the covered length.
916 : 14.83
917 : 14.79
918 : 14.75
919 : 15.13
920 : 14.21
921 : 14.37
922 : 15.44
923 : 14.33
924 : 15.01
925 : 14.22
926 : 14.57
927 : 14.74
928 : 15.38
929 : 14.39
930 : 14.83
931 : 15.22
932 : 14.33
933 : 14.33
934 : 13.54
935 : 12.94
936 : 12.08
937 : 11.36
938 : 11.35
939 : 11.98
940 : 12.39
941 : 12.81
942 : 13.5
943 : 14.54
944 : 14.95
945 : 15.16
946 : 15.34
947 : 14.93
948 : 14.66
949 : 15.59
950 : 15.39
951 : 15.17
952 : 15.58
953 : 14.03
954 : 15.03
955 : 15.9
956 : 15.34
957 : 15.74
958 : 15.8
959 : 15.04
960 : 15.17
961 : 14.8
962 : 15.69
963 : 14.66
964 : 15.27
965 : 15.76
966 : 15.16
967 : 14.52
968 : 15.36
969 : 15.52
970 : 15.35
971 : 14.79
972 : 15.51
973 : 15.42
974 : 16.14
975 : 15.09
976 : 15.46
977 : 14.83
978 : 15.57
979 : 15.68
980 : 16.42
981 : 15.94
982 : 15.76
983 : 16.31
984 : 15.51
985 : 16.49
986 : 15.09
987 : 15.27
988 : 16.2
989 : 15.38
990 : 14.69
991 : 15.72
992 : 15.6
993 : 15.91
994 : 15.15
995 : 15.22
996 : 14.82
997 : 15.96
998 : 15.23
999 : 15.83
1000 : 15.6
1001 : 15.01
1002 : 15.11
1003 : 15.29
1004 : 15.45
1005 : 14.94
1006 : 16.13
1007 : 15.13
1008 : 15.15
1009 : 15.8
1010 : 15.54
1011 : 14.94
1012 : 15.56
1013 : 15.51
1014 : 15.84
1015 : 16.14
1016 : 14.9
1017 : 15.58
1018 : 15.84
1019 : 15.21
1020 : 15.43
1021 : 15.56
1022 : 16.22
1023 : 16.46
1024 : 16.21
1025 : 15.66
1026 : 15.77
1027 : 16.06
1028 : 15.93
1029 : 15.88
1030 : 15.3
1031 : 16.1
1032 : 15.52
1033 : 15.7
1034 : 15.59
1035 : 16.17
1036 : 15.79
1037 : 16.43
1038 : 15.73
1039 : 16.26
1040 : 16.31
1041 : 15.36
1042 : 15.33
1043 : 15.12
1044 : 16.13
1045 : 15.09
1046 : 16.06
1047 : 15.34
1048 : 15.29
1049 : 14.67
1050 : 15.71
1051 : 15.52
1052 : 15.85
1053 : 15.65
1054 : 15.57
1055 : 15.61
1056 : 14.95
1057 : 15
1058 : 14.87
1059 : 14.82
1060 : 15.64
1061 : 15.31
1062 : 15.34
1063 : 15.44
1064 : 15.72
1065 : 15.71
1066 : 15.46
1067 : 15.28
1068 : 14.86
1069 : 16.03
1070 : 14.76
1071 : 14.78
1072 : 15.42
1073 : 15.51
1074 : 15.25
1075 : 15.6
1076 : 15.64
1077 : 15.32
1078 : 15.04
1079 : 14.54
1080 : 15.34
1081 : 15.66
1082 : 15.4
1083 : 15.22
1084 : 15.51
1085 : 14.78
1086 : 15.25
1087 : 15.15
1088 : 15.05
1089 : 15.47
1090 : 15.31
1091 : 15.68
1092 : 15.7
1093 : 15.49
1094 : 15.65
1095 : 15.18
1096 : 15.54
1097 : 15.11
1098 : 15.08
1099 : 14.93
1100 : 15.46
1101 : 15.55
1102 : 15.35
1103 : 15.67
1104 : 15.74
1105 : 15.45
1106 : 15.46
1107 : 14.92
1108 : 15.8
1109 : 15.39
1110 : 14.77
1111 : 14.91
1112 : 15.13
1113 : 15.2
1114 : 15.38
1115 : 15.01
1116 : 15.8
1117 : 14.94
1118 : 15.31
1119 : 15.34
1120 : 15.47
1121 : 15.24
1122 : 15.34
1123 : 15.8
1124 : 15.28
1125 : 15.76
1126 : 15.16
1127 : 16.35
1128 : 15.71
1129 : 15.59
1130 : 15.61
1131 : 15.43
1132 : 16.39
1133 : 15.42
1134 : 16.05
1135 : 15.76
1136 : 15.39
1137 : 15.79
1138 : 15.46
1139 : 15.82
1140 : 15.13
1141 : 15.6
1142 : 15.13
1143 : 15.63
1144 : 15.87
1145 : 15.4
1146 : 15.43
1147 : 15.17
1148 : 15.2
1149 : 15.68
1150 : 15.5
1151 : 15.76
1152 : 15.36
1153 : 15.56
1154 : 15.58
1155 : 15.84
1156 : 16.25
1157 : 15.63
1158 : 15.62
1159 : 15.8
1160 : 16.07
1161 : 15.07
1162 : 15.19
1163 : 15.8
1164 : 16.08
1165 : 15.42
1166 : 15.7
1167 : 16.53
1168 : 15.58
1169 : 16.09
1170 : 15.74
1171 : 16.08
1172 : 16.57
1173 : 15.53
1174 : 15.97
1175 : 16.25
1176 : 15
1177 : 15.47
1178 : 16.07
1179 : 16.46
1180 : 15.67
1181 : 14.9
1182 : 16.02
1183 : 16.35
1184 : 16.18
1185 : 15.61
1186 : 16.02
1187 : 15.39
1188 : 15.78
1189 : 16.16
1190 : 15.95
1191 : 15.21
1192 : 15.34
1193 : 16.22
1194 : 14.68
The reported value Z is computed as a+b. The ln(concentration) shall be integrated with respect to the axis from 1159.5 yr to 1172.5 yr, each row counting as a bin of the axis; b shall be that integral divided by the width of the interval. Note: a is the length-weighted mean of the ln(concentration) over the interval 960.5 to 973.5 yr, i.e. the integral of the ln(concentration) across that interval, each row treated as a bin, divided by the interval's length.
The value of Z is 5.48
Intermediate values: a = 2.72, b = 2.76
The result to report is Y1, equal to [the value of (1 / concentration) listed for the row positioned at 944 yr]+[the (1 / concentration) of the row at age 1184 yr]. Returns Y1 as 0.129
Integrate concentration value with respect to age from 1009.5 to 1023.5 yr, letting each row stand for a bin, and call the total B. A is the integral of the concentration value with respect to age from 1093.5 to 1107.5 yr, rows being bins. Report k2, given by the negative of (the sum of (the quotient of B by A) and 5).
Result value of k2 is -6.02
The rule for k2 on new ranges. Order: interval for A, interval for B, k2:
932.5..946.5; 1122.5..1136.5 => -6.18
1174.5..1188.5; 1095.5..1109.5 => -5.97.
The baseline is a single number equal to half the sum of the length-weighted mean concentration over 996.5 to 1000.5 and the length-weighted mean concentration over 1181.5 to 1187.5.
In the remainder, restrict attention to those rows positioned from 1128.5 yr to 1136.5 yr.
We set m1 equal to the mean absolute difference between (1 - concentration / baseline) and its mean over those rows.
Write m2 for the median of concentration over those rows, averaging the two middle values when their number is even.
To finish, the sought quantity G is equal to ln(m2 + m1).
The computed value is 2.75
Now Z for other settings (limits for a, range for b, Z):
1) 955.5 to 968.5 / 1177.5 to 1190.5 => 5.49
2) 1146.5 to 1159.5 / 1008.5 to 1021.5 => 5.49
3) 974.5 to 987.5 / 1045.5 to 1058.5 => 5.48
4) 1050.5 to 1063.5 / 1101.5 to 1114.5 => 5.46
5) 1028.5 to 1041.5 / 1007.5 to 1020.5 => 5.50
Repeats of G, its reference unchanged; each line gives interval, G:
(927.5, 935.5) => 2.67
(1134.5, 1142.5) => 2.74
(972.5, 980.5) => 2.74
